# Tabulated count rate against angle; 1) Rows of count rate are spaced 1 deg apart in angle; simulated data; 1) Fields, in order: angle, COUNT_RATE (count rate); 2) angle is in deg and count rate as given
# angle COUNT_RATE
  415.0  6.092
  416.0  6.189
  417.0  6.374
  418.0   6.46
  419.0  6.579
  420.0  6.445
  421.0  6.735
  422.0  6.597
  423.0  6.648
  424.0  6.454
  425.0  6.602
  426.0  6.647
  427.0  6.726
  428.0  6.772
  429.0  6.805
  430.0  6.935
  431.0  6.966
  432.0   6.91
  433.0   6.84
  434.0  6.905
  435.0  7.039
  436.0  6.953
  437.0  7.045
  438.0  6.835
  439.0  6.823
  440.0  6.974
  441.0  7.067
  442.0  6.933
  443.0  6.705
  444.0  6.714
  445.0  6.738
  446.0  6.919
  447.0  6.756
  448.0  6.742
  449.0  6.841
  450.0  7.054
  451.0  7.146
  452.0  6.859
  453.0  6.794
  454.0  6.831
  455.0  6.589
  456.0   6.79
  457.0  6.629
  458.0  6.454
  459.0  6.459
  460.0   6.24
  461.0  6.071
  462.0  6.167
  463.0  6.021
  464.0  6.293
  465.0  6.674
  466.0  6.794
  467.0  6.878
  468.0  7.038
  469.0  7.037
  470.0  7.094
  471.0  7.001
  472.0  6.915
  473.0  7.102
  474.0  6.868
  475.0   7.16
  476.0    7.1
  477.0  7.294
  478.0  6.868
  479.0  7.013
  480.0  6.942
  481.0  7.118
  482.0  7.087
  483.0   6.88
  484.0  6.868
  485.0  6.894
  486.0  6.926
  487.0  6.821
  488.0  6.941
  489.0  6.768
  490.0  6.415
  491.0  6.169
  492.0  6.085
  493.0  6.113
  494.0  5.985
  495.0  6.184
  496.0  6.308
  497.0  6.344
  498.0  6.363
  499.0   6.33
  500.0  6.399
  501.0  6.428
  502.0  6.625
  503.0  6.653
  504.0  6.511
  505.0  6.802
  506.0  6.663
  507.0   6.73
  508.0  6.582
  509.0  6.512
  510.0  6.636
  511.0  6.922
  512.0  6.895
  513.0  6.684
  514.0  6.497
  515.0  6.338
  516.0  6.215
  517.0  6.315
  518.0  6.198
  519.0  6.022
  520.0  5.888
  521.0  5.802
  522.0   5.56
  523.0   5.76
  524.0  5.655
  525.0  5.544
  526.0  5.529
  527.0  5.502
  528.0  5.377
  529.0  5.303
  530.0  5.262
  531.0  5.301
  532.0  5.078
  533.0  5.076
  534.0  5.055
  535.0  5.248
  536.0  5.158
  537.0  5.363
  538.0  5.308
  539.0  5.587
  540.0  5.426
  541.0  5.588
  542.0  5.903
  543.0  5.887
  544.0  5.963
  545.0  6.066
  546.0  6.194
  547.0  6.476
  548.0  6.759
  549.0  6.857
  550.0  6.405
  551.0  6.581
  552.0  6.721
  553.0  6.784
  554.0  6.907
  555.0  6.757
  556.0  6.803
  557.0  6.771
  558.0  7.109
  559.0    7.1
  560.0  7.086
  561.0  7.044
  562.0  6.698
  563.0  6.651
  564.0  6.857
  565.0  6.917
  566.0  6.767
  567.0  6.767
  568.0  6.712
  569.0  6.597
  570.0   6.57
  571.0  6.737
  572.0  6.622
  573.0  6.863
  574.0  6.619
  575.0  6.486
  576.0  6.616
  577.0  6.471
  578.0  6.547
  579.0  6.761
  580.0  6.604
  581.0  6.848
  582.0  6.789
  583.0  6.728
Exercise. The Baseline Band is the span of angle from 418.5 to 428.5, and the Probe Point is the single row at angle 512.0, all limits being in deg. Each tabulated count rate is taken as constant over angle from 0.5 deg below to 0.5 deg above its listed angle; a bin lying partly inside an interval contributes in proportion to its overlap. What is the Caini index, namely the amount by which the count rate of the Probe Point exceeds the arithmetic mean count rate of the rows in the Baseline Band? 0.27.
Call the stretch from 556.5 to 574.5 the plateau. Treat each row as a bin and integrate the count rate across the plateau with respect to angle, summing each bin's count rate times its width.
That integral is 122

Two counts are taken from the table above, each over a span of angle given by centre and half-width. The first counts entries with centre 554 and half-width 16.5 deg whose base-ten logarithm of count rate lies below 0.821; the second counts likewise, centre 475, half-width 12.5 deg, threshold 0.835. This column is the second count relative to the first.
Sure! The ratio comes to 0.36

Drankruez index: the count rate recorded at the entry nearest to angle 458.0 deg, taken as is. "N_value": 6.454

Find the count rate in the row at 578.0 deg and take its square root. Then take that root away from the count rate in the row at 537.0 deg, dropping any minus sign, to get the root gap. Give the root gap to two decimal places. 2.80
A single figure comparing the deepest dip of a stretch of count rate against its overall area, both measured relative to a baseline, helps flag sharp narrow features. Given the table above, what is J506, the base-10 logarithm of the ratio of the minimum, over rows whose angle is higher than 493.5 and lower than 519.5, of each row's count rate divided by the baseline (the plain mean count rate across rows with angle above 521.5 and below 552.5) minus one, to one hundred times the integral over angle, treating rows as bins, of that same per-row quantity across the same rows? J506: -3.87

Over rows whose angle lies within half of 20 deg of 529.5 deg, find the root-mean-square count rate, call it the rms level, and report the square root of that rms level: 2.33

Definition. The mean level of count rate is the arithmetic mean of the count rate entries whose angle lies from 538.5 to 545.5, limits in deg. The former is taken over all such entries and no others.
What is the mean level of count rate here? 5.77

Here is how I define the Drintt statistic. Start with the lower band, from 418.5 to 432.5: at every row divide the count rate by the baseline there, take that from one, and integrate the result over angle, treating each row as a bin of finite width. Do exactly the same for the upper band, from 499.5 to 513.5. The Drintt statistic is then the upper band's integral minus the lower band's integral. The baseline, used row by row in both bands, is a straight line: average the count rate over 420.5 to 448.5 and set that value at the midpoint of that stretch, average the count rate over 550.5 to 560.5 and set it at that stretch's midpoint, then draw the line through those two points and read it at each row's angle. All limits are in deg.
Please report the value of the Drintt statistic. 0.2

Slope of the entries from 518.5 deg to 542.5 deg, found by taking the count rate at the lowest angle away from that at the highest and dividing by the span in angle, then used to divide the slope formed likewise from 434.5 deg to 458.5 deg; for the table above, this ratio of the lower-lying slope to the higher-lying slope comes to 4.9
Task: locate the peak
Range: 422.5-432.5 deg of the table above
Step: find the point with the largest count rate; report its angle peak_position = 431.0 deg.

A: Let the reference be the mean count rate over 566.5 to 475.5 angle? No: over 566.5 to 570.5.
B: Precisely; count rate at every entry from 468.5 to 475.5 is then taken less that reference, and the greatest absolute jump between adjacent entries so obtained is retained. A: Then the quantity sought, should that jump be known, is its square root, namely 0.540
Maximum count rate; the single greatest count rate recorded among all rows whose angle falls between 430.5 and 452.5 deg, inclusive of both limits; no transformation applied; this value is 7.146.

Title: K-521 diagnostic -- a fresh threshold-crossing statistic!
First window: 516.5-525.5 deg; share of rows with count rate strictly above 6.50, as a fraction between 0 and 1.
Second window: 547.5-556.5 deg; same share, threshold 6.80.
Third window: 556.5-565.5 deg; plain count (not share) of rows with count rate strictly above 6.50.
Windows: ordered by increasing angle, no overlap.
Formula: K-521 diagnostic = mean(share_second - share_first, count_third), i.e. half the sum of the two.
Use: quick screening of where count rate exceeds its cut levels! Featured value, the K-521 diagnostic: 4.7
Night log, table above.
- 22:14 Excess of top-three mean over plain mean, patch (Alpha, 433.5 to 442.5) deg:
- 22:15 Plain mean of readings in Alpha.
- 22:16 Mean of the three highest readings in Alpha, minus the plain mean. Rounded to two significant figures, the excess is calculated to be 0.098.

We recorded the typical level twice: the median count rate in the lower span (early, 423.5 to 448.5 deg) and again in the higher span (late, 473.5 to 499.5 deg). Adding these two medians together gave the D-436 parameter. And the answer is 13.7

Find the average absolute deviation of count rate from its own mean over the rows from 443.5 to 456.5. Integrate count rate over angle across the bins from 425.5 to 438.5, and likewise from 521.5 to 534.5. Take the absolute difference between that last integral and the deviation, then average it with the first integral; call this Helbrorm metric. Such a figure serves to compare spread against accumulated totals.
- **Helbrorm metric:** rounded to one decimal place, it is 79.6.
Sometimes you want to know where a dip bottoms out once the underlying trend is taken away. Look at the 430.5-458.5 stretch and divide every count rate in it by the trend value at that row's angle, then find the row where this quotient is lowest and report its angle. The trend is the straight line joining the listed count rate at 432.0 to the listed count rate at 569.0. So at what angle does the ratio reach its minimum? 458.0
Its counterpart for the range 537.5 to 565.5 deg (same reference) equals 538.0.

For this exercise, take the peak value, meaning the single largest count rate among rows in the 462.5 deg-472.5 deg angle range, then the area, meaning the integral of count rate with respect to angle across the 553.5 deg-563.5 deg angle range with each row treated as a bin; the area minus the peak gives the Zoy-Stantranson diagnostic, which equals 61.8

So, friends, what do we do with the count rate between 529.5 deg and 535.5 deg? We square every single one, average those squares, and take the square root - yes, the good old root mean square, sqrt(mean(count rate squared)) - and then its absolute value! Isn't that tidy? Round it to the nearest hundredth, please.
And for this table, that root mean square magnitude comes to 5.17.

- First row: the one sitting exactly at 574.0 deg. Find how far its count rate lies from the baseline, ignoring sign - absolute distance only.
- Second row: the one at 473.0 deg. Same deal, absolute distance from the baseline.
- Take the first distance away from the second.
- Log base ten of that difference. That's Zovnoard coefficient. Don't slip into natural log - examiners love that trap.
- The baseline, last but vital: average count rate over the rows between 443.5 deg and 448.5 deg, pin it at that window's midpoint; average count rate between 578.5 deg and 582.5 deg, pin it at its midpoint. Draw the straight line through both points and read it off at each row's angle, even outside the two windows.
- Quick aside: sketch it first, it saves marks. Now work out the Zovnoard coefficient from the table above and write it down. -0.70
